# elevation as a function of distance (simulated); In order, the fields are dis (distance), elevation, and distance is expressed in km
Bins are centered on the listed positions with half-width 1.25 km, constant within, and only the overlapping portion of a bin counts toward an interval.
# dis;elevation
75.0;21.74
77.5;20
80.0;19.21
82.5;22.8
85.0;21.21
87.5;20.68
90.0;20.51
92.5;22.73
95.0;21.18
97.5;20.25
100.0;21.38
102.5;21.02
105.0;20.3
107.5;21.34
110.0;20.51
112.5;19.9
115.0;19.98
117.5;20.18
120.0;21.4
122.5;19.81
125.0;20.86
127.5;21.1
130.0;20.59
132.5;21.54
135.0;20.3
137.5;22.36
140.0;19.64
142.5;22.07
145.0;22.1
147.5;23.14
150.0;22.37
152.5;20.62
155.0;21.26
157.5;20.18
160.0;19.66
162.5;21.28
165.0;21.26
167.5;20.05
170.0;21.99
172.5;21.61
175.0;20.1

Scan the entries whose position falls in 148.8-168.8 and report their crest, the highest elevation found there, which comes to 22.37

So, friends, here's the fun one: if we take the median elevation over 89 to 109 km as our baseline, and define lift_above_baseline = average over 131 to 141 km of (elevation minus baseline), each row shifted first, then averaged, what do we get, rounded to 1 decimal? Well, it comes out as -0.1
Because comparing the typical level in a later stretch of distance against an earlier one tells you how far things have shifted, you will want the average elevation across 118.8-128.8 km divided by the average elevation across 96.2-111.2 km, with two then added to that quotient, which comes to 3.00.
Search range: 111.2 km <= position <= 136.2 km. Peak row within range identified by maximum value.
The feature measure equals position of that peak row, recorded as 132.5 km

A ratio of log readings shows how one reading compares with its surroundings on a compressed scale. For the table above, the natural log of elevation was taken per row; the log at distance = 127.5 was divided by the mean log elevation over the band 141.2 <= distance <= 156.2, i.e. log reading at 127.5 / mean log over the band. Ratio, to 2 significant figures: 0.99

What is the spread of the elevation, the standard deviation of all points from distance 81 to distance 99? 1.0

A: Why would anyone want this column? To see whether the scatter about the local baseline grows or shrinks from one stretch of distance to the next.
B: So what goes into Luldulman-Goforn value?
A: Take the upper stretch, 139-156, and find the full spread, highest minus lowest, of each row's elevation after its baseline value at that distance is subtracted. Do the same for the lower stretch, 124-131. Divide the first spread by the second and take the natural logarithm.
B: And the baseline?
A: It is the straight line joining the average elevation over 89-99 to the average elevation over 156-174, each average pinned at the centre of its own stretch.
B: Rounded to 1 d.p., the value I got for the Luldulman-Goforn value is 2.0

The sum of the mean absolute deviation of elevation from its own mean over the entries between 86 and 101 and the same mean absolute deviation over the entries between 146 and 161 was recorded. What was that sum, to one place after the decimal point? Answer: 1.7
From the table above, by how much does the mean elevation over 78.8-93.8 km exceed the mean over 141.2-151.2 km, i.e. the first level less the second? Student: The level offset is -1.2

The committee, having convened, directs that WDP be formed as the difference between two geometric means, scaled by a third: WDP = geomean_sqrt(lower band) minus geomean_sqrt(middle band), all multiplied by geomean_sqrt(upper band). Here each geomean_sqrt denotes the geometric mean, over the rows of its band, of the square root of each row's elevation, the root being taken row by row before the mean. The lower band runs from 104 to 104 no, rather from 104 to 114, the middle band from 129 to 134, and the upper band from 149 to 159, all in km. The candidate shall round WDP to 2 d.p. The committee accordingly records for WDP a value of -0.28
